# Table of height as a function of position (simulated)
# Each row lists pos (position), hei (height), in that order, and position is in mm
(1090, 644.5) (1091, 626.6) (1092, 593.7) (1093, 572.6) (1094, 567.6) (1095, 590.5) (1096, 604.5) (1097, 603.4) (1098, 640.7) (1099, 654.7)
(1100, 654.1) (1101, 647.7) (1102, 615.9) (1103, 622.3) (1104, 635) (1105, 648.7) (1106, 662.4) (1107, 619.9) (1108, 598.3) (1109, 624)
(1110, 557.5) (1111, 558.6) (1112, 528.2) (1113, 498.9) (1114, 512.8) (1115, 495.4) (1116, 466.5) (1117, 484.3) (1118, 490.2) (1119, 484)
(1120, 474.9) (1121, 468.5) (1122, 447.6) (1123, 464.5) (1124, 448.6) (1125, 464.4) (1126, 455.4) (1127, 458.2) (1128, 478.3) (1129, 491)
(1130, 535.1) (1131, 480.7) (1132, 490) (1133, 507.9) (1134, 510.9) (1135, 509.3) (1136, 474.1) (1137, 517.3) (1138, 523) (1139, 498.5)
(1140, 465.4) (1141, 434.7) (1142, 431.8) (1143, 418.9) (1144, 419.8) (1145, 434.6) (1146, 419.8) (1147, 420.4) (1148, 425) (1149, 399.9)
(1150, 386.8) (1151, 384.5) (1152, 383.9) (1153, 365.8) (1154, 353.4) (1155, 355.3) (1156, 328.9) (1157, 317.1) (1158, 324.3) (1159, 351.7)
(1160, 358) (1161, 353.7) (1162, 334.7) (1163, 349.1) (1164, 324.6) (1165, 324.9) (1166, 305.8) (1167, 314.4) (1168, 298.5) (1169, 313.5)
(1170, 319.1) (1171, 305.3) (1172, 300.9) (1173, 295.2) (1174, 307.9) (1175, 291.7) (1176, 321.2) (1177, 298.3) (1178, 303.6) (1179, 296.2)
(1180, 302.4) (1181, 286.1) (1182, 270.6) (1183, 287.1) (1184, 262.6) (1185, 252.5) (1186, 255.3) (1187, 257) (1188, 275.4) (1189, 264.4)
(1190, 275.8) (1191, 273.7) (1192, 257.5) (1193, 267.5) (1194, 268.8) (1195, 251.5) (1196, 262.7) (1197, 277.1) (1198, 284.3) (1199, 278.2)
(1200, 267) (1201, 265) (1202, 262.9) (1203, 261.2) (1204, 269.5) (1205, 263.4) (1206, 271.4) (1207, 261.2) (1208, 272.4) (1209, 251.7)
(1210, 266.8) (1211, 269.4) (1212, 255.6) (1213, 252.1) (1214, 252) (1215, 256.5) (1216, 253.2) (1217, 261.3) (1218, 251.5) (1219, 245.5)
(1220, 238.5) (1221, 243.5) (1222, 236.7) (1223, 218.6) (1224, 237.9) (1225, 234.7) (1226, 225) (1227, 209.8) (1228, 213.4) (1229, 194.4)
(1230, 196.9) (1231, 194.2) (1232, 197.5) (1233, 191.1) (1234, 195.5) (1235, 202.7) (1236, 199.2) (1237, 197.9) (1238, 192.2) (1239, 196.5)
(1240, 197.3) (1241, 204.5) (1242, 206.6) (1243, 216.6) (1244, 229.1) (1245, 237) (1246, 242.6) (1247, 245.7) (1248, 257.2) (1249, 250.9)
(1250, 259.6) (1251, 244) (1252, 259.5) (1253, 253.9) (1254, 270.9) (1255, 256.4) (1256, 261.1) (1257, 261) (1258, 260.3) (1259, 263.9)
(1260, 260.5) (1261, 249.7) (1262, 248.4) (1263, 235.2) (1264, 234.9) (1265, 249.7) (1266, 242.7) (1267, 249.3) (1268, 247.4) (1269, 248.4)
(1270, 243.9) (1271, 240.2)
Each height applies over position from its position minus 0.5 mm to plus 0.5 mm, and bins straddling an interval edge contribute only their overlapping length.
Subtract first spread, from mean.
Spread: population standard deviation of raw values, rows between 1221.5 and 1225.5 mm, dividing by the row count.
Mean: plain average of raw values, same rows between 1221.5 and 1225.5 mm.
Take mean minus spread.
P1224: 224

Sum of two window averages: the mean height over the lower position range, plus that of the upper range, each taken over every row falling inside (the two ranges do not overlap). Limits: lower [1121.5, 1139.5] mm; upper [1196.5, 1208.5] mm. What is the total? 756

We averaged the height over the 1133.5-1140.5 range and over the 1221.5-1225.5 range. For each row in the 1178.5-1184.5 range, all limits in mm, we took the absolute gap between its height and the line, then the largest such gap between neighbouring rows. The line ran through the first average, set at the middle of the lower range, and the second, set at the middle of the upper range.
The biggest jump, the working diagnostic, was 21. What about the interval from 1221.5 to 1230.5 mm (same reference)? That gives 16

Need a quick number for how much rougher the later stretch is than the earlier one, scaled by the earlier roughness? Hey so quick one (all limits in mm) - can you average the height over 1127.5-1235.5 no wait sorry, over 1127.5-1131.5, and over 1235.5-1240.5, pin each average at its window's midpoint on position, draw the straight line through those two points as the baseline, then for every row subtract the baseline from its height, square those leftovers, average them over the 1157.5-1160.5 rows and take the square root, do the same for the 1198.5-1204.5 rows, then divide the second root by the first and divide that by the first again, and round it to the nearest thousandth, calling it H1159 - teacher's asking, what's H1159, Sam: 0.006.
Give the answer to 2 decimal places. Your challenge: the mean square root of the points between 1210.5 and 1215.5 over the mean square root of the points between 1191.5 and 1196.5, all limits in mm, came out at 0.99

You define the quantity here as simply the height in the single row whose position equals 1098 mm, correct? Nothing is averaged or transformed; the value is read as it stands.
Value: 640.7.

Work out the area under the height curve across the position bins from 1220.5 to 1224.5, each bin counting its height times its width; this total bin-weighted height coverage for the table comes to 937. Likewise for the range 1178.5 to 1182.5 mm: 1155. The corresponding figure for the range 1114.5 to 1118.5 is 1936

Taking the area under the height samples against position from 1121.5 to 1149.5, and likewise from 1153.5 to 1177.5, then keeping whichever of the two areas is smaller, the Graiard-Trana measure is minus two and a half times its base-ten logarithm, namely -9.7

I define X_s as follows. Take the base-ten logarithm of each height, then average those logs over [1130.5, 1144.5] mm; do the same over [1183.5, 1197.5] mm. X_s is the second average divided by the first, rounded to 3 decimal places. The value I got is 0.905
